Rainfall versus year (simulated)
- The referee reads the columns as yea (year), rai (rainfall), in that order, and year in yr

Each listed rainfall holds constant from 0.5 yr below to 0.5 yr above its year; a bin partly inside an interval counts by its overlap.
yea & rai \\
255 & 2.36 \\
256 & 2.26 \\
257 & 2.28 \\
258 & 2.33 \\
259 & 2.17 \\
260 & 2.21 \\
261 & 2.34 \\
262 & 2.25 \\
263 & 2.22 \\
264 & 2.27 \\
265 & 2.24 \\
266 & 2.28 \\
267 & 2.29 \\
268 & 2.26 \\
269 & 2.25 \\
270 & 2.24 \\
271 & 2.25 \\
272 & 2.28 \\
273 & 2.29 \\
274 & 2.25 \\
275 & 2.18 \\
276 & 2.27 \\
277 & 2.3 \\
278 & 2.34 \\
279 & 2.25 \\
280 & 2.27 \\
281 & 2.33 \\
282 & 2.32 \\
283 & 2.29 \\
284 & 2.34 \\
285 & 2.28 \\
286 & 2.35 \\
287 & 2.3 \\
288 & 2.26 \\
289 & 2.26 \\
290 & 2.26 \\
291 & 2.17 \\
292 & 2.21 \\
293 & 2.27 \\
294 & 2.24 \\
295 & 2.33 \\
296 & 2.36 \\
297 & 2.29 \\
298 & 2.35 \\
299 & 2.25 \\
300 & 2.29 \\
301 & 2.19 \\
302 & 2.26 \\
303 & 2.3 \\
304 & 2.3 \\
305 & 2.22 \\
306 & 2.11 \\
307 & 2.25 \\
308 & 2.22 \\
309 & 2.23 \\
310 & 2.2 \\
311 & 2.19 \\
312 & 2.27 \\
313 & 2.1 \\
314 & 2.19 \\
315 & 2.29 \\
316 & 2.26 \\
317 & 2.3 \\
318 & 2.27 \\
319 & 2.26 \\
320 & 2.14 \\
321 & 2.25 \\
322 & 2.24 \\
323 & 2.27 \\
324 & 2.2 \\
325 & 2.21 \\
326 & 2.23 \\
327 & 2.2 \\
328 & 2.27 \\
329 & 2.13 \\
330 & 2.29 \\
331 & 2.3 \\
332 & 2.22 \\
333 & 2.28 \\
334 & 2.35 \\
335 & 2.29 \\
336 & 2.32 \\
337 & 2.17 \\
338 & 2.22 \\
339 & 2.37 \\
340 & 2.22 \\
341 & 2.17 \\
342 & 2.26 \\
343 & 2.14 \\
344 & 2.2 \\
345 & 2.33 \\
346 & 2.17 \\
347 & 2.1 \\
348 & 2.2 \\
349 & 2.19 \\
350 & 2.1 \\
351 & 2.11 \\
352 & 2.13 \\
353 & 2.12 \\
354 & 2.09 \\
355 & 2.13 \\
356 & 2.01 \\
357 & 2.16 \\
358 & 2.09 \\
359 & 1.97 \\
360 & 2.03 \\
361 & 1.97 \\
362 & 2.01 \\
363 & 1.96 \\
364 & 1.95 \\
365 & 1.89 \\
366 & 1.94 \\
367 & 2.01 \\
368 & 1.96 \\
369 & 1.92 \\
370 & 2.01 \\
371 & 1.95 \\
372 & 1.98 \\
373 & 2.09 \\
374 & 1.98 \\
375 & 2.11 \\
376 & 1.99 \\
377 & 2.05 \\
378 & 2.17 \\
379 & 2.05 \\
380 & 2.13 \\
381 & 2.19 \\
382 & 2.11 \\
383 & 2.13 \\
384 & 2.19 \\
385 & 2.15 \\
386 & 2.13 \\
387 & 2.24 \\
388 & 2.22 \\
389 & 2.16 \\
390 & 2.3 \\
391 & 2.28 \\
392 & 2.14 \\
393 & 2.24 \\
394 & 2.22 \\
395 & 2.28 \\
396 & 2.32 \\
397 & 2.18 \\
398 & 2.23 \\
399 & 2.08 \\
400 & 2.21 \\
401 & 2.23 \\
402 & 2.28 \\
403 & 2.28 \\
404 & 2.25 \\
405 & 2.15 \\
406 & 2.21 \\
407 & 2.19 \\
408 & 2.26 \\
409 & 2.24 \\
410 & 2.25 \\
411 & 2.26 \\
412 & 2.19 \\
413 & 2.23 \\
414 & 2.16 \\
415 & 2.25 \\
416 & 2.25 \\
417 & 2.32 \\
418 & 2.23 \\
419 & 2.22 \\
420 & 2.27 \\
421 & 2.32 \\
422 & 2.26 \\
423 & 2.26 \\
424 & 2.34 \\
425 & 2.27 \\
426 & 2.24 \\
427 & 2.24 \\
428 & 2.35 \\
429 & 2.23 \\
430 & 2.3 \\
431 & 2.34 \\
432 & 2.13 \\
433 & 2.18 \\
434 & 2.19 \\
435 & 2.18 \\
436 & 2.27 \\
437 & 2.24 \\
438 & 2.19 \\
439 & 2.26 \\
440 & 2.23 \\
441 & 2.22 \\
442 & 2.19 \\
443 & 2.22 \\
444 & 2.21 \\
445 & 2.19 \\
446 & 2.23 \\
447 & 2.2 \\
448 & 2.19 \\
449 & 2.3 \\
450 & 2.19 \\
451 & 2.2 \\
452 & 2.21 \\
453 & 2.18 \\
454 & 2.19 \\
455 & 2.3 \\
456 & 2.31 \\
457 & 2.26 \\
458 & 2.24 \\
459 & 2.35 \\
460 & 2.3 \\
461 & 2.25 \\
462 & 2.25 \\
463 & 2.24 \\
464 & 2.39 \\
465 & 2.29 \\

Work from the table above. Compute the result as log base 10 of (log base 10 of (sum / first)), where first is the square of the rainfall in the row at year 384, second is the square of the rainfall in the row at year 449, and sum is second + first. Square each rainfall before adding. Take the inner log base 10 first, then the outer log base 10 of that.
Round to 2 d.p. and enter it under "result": -0.49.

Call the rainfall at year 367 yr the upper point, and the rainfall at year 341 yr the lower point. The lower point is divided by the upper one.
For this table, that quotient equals 1.08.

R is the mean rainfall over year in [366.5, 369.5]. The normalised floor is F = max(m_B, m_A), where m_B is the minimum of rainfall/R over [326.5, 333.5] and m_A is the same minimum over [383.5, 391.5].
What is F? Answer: 1.08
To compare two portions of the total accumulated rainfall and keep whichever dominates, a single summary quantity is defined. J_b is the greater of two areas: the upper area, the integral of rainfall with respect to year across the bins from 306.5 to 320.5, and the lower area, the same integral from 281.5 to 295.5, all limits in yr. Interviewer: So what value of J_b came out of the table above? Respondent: 31.88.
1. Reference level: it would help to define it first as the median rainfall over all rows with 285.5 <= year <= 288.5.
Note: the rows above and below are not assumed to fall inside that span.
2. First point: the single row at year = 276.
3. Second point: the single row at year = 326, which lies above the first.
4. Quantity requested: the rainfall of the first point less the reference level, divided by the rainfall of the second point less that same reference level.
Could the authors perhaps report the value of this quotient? 0.43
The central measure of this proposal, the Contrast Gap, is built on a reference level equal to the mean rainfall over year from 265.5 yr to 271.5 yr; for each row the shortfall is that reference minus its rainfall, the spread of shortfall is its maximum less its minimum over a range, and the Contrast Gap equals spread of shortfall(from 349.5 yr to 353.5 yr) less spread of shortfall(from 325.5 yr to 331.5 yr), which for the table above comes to -0.14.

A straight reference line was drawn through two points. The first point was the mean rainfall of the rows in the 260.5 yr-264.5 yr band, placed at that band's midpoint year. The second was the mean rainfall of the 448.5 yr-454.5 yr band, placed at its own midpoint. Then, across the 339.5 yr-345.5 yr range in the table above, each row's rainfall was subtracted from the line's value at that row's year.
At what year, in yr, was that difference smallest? 345 yr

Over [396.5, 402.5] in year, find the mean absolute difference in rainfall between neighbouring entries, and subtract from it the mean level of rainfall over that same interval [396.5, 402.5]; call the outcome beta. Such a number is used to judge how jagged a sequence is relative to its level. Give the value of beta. -2.12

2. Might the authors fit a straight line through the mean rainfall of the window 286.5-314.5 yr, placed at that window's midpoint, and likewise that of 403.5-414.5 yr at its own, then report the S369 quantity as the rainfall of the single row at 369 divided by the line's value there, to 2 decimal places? 0.86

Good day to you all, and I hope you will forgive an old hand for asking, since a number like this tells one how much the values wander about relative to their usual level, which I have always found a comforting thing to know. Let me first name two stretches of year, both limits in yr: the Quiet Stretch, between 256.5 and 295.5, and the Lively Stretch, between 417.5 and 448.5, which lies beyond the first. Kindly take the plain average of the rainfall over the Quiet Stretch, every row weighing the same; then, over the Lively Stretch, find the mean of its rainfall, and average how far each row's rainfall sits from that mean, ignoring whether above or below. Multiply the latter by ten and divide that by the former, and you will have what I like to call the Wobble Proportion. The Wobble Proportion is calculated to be 0.18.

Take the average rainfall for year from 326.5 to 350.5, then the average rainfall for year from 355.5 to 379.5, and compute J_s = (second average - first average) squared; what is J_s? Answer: 0.0477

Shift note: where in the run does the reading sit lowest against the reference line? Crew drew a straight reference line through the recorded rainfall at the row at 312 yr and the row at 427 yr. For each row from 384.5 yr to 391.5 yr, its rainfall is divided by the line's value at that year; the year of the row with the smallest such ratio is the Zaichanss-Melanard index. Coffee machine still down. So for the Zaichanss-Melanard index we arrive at 386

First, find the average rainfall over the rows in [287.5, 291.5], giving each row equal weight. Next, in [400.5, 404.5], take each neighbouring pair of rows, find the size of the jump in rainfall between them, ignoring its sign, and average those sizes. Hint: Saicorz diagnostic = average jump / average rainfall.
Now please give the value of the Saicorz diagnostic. 0.012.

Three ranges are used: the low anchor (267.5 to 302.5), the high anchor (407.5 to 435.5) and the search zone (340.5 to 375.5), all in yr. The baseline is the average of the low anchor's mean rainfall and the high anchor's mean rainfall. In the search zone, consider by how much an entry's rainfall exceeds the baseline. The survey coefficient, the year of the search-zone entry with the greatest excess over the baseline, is 345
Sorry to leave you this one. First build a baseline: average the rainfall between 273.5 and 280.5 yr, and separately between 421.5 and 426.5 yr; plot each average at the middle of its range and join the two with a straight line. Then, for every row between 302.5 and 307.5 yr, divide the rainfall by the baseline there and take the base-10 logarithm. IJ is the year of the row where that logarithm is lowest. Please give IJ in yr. 306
